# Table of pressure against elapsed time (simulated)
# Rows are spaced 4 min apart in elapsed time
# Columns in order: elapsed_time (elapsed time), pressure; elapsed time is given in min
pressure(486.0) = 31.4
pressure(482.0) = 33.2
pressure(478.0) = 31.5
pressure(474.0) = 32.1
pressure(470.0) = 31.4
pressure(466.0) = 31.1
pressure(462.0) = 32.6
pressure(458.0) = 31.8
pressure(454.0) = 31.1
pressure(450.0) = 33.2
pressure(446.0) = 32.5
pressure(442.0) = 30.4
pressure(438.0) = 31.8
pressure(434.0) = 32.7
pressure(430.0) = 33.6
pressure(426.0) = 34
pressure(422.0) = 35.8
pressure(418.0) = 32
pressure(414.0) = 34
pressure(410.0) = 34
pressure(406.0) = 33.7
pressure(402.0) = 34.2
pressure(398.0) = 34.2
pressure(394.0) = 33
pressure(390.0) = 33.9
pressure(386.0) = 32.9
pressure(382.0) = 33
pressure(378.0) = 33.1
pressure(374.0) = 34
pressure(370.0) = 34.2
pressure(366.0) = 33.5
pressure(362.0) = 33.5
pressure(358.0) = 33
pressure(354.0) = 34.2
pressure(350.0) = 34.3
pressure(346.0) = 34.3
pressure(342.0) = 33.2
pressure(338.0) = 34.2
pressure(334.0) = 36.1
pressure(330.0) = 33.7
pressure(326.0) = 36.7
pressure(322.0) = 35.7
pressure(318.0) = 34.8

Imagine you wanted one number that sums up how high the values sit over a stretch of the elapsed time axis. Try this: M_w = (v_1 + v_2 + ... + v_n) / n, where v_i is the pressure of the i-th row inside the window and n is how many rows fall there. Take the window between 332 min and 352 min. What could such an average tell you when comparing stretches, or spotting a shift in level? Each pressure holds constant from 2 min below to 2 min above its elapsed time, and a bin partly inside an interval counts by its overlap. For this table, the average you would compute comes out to 34.4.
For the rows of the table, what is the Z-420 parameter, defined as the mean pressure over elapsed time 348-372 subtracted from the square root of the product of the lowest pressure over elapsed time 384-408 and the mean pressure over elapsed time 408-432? -0.4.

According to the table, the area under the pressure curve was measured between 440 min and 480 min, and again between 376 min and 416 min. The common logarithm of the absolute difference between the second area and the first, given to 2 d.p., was 1.86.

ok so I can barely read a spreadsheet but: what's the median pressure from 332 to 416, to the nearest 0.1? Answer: 34.0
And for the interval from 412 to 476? 32.3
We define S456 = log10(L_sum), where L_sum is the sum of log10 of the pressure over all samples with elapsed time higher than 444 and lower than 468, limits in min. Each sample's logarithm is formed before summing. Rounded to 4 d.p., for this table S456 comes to 0.9559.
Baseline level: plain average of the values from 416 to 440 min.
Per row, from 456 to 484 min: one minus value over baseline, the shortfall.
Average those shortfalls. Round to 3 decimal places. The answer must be 0.041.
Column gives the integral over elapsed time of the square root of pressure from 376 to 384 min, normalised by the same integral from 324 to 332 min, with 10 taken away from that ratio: -9.03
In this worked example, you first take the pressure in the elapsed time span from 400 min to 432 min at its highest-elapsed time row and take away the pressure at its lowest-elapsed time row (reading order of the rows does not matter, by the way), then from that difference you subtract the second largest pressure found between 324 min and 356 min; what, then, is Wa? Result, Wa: -36.7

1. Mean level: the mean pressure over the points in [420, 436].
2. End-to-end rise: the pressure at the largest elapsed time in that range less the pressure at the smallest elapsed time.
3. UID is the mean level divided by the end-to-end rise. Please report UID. -11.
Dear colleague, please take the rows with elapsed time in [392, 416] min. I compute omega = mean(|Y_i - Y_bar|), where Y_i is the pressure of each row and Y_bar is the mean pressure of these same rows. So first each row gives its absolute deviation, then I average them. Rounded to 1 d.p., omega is 0.3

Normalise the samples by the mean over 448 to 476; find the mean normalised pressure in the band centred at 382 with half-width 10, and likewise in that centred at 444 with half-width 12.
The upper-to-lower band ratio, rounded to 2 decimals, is 0.96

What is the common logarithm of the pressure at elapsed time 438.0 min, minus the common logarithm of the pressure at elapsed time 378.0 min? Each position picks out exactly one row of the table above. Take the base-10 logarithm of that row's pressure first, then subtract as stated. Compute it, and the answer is -0.017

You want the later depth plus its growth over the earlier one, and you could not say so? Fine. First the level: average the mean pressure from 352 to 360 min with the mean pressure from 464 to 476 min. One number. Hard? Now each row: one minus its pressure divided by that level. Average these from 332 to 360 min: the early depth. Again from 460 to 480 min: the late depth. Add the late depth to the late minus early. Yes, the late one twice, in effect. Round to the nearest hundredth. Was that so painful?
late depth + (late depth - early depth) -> 0.10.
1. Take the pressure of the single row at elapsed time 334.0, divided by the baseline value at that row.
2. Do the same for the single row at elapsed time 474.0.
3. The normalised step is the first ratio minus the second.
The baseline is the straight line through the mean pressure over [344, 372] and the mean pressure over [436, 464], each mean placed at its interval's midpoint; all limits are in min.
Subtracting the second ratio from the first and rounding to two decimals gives 0.03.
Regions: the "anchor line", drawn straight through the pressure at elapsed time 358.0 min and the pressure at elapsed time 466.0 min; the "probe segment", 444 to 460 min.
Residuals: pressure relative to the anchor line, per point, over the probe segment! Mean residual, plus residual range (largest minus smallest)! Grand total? 2.8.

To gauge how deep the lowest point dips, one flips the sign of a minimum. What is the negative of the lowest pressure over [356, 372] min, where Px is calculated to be -33.0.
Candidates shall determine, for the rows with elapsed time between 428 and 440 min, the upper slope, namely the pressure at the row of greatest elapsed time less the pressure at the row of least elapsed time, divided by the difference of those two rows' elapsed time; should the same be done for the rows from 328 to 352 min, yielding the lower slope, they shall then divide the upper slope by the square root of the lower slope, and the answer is -1.30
